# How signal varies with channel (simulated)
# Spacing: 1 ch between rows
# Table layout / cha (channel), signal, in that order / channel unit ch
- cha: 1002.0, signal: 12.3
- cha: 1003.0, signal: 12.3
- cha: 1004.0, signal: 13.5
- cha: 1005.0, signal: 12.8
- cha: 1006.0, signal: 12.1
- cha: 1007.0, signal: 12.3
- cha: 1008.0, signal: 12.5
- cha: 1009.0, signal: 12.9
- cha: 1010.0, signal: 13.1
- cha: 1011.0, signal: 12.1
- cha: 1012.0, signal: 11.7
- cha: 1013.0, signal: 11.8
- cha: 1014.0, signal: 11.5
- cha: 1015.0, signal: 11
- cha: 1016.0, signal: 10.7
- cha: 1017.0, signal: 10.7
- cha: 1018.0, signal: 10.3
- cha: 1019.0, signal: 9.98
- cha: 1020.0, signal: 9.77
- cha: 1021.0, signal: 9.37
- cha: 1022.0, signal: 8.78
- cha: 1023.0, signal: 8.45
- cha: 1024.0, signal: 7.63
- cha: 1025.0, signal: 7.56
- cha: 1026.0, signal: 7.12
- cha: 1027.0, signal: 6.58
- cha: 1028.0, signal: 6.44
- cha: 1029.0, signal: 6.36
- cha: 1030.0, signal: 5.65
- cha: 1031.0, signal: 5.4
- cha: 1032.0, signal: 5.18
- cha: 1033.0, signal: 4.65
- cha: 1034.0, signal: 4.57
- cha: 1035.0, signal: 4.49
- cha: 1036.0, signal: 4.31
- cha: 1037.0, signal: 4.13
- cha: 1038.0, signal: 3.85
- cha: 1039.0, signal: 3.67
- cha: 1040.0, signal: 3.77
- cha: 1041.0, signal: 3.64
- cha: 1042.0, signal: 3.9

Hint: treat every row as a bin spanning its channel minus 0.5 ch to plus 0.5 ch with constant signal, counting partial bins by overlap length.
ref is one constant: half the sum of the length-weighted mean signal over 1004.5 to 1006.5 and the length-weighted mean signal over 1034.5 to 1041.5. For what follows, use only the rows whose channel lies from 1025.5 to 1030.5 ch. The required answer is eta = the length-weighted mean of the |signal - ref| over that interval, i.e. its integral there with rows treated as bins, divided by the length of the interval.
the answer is 1.8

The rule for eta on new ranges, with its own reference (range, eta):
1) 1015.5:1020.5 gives 2.1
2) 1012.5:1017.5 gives 2.9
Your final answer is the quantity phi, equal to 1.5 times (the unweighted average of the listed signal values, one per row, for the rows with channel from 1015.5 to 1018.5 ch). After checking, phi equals 16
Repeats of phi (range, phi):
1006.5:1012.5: 19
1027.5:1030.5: 9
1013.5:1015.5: 17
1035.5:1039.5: 6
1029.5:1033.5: 8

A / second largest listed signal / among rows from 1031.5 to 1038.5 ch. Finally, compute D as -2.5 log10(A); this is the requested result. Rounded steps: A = 4.65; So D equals -1.7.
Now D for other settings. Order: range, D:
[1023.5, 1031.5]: -2.2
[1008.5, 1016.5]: -2.8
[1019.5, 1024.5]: -2.4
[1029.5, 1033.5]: -1.8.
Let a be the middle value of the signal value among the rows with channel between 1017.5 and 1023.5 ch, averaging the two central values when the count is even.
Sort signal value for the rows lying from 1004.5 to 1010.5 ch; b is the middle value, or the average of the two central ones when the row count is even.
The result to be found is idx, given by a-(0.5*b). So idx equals 3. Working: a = 10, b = 13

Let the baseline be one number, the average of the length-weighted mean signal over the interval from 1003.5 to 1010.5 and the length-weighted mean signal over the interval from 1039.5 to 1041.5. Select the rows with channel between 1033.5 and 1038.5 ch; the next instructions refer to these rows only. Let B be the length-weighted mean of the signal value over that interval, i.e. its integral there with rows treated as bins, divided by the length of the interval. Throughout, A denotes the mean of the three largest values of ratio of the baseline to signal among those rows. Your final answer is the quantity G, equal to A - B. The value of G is -2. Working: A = 2.0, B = 4.3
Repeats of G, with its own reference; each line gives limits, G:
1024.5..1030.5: -5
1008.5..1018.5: -11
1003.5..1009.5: -12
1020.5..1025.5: -7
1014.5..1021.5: -9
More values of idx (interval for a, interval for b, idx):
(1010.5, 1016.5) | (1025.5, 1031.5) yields 8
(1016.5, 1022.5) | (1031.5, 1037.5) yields 8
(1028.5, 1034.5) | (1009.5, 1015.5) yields -1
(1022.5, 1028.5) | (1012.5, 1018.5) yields 2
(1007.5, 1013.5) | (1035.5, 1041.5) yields 10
